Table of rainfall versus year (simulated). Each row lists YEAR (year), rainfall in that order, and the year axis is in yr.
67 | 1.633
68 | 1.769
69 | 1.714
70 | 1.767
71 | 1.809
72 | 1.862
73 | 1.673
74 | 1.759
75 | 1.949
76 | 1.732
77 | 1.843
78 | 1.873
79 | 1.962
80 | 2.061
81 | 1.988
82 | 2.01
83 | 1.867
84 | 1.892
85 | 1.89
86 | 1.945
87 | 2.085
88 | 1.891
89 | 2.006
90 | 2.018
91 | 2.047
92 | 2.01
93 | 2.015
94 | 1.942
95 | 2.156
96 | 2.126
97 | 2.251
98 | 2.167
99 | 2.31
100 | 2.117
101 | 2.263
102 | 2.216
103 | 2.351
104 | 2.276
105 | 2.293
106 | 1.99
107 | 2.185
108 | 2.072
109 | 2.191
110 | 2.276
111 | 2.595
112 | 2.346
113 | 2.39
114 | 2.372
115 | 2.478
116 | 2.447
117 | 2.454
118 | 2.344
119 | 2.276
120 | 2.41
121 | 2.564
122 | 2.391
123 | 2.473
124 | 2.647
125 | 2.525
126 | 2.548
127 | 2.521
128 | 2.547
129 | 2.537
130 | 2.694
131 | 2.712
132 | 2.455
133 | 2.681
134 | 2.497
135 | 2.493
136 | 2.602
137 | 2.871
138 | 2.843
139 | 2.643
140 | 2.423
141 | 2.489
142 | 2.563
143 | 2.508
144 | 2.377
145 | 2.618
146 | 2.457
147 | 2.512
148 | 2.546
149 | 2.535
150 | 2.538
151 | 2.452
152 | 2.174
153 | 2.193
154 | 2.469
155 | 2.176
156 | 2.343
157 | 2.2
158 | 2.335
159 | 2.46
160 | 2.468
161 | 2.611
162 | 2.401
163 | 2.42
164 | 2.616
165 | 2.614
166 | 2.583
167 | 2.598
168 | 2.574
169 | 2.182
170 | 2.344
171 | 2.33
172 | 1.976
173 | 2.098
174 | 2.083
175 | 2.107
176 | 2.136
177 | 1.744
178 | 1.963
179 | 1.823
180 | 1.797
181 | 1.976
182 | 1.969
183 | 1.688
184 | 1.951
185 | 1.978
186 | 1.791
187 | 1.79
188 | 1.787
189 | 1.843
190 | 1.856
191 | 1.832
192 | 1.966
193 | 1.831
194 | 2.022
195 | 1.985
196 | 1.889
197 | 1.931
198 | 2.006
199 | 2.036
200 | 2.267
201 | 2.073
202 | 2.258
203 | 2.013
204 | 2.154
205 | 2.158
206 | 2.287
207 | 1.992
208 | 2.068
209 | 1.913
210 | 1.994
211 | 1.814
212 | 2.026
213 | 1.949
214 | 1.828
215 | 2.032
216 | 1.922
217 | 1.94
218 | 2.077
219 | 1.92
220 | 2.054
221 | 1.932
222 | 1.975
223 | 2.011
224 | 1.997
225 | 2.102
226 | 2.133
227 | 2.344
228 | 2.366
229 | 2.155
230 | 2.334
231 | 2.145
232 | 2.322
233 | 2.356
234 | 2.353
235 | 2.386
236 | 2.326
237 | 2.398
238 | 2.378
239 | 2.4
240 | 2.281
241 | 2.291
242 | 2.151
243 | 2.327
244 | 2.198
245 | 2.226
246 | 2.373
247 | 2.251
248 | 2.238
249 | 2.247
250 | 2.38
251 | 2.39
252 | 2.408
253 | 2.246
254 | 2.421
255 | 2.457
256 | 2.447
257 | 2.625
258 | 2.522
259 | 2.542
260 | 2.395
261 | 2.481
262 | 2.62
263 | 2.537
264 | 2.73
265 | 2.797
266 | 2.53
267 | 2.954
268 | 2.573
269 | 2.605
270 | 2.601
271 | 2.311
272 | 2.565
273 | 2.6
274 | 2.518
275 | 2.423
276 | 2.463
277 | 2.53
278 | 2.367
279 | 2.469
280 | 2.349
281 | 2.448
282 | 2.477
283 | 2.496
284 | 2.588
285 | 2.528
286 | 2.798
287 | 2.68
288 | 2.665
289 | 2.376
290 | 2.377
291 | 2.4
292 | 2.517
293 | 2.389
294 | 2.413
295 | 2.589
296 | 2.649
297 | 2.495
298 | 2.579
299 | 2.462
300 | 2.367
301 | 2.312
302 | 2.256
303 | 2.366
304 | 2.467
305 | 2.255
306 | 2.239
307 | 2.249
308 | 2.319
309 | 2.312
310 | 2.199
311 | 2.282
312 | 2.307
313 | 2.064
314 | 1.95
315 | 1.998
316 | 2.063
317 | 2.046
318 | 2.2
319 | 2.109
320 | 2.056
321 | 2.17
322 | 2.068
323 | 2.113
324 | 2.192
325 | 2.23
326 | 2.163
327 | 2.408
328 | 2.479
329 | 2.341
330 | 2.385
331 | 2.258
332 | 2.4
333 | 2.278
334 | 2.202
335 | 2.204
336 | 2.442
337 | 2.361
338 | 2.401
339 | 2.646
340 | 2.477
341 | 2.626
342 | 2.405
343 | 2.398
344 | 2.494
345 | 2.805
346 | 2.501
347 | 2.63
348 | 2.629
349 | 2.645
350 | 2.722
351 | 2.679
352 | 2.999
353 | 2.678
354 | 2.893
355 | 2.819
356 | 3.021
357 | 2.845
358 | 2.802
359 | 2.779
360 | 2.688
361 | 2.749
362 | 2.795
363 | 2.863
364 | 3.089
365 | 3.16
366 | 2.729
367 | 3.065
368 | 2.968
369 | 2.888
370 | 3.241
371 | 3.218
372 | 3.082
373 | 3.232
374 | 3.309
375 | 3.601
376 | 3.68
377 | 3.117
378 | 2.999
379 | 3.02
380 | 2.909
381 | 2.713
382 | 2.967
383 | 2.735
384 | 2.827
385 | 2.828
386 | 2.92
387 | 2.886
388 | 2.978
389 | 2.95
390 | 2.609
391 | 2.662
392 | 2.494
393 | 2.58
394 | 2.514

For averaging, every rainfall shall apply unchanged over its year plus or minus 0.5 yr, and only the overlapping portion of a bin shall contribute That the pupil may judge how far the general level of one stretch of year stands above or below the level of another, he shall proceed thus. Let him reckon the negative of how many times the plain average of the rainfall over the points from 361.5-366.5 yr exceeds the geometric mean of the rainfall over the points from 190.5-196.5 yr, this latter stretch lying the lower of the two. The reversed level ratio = -1.5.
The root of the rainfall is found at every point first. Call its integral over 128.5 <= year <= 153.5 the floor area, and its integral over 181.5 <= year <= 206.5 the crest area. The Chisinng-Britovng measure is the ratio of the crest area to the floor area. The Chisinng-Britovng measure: 0.88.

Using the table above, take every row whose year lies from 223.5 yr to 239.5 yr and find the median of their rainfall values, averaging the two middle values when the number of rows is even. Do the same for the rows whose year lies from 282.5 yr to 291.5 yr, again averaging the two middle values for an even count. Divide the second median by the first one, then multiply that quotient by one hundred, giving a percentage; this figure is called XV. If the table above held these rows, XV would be 108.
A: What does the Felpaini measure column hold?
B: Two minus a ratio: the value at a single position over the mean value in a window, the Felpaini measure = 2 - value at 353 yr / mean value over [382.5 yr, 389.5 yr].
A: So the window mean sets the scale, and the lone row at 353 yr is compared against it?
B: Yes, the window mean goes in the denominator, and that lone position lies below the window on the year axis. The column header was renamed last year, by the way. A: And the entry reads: 1.07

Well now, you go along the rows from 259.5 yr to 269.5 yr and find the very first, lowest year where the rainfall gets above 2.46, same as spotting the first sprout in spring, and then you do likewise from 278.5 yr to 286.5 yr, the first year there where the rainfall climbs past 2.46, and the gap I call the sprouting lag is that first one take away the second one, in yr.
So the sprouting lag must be -18 yr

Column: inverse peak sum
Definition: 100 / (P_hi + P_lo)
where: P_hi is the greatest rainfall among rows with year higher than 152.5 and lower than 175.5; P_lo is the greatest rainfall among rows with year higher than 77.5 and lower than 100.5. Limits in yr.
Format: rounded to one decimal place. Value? 20.3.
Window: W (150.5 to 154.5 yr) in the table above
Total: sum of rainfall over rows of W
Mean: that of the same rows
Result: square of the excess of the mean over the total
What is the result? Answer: 49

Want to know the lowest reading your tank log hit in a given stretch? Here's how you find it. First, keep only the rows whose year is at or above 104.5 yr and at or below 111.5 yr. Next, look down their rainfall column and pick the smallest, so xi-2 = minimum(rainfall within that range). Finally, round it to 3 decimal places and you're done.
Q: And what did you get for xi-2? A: 1.990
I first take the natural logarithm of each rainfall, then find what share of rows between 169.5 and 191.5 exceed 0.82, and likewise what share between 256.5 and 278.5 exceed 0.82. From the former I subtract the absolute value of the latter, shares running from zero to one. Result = -0.9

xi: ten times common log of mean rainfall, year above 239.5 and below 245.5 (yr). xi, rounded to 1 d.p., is 3.5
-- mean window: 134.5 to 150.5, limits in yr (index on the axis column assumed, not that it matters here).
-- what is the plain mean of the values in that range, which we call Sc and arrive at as 2.6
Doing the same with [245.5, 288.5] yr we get 2.5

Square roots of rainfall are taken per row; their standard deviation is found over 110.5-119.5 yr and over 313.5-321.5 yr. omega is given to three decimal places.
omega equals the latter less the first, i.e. -0.001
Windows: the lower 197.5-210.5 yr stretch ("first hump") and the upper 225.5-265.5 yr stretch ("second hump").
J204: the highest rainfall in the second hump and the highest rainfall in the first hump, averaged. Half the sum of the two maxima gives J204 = 2.5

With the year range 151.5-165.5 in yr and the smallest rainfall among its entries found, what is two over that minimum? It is 0.92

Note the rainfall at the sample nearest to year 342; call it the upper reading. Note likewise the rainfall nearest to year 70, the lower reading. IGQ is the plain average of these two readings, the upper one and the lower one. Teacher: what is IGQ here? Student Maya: 2.09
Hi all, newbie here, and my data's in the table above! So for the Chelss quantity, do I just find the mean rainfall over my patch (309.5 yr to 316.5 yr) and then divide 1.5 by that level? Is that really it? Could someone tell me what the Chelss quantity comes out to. 0.71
